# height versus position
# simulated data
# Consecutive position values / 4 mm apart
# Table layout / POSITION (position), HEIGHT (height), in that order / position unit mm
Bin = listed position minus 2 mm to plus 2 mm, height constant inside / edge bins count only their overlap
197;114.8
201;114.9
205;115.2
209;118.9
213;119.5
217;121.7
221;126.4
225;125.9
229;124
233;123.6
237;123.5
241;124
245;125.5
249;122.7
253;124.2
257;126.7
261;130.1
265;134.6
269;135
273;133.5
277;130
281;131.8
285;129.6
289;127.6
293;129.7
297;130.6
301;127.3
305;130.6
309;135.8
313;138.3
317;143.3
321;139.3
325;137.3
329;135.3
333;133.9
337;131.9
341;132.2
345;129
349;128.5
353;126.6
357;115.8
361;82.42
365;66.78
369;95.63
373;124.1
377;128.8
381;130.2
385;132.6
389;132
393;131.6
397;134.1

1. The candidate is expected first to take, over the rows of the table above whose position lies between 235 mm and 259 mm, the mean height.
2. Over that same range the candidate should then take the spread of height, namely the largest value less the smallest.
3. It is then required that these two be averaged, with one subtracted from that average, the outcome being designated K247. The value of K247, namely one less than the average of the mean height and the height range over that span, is 63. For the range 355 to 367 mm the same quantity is 68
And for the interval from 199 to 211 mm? 59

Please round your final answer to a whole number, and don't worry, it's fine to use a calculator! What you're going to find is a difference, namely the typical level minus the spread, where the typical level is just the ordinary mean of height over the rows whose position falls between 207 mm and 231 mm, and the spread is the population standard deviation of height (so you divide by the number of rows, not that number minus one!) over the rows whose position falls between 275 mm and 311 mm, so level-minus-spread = 120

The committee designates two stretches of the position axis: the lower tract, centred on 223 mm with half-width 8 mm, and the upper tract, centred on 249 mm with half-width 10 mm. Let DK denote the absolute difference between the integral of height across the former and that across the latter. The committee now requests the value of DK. 500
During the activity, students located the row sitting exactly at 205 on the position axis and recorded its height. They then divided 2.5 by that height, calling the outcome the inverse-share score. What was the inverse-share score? 0.0217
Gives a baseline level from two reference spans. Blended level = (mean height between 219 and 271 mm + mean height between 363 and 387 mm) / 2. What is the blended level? 119.8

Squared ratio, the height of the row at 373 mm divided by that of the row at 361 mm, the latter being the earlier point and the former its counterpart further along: 2.3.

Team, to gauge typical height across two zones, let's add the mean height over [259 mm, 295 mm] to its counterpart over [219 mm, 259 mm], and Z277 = 256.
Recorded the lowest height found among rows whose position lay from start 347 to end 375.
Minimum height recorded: 66.78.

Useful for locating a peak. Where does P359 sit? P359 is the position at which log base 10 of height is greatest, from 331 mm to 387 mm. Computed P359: 333 mm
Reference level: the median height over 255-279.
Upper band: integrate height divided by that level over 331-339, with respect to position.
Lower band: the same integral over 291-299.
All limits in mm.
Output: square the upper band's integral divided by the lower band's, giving 1.04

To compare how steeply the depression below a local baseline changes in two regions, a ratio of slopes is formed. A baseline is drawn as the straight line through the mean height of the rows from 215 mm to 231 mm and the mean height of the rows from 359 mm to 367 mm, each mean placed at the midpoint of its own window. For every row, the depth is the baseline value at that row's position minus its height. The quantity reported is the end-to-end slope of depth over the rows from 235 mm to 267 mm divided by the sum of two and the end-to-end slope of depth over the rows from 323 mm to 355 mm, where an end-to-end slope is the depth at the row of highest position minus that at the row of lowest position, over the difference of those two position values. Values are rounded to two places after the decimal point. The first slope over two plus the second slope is -0.37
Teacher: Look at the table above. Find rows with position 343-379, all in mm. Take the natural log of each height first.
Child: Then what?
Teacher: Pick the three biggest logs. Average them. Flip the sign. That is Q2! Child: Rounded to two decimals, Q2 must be -4.86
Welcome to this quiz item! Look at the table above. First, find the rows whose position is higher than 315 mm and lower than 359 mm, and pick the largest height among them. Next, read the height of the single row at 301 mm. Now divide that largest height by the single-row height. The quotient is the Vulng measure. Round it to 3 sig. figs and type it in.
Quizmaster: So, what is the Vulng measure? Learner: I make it 1.13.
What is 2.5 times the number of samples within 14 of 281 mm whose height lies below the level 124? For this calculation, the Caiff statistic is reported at 0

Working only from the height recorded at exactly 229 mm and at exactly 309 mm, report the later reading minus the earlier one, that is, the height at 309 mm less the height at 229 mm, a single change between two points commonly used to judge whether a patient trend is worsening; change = 11.8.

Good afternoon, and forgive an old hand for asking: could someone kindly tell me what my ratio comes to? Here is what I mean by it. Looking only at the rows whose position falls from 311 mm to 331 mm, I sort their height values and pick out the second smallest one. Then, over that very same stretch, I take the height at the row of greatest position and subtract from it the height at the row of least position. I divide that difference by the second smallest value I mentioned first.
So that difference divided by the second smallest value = -0.02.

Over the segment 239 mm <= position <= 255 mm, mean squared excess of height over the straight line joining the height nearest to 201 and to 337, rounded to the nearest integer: 13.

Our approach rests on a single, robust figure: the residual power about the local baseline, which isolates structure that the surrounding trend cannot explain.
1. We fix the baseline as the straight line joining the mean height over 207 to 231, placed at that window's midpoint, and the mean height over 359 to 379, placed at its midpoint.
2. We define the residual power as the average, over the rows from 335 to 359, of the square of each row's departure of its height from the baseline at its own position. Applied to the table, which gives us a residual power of 616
